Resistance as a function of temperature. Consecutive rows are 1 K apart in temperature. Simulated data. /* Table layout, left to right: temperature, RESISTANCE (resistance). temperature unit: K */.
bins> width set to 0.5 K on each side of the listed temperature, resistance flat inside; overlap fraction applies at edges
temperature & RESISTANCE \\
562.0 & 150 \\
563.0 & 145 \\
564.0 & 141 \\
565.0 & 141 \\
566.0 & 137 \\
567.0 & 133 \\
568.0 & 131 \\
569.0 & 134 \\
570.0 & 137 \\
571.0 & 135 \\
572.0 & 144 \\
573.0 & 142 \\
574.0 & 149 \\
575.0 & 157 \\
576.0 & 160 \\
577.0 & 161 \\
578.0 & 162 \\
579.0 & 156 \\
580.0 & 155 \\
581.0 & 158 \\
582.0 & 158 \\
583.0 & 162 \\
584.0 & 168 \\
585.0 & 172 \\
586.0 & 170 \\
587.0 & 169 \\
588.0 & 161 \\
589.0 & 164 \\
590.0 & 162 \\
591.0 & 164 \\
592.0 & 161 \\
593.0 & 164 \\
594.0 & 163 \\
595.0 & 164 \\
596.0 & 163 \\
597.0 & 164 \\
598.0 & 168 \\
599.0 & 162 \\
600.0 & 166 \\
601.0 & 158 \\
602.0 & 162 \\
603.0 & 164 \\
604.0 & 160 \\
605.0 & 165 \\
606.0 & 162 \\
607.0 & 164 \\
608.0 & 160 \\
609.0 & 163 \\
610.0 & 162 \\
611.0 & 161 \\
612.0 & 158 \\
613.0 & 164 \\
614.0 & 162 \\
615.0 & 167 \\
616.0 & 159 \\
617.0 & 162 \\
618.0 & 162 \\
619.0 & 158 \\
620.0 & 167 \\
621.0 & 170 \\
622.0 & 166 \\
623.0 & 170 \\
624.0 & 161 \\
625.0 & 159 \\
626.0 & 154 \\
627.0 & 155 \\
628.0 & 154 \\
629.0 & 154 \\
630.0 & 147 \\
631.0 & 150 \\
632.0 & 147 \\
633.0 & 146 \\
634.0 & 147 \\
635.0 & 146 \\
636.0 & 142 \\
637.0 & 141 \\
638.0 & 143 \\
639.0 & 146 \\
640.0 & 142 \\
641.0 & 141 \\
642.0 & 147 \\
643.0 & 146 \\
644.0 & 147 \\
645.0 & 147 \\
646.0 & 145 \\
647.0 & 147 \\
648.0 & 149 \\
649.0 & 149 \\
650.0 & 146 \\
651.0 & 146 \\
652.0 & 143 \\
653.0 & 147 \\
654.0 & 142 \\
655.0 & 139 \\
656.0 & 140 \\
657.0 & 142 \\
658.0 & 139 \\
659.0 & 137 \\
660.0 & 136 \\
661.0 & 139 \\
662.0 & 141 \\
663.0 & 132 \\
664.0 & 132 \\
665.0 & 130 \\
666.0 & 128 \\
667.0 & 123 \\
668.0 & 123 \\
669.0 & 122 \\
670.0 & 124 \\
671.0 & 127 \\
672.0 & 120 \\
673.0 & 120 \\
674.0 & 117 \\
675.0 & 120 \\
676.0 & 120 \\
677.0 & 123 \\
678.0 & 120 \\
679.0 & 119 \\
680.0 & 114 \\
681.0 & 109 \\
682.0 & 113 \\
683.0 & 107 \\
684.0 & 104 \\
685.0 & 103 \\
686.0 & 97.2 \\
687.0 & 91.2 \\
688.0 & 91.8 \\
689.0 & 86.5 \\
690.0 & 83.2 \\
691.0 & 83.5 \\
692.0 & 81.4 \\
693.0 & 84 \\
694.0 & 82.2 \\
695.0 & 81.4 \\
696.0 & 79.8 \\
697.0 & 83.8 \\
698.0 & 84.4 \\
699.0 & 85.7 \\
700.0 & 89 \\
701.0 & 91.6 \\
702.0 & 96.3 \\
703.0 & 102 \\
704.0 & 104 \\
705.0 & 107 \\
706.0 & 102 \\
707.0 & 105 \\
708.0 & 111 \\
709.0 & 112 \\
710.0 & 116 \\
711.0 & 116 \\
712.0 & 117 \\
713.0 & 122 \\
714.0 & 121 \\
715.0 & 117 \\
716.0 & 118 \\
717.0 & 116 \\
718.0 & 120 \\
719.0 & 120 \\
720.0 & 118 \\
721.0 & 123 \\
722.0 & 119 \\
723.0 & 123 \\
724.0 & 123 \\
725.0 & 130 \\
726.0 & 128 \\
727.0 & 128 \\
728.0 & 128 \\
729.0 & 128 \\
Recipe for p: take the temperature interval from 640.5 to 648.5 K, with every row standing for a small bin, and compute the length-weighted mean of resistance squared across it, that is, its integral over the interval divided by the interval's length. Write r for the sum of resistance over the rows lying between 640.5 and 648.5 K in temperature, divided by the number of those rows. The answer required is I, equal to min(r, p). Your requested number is 146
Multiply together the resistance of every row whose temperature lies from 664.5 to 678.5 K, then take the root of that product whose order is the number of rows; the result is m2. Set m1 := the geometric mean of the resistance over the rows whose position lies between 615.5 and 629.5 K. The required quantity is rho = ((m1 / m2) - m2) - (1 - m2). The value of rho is 0.31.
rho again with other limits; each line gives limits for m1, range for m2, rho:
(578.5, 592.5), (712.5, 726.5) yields 0.34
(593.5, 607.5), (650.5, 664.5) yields 0.17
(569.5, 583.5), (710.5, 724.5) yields 0.27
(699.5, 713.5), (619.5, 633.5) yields -0.32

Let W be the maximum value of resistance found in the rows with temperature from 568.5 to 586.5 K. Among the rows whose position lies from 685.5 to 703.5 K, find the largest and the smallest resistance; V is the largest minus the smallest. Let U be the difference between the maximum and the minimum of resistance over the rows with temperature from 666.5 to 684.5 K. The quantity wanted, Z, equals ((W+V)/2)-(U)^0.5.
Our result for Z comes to 92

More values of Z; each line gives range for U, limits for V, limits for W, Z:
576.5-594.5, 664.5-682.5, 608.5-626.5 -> 91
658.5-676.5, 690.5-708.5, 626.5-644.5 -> 88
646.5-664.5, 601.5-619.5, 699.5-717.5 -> 61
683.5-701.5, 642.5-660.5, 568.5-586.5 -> 88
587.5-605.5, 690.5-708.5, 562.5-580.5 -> 93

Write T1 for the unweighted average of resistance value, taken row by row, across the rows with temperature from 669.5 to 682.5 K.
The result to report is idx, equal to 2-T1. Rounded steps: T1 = 119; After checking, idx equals -117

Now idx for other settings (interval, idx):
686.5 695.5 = -83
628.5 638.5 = -144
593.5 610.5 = -161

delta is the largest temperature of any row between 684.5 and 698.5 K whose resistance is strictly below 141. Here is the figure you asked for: 698.0 K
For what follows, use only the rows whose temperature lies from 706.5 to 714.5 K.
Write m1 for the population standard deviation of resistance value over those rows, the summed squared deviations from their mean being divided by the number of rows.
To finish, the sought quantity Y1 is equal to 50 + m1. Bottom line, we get 55.2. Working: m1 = 5.2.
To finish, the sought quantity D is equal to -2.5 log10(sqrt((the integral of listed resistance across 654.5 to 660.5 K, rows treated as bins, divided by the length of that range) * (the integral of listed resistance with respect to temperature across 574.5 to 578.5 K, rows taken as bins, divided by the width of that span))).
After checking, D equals -5.43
